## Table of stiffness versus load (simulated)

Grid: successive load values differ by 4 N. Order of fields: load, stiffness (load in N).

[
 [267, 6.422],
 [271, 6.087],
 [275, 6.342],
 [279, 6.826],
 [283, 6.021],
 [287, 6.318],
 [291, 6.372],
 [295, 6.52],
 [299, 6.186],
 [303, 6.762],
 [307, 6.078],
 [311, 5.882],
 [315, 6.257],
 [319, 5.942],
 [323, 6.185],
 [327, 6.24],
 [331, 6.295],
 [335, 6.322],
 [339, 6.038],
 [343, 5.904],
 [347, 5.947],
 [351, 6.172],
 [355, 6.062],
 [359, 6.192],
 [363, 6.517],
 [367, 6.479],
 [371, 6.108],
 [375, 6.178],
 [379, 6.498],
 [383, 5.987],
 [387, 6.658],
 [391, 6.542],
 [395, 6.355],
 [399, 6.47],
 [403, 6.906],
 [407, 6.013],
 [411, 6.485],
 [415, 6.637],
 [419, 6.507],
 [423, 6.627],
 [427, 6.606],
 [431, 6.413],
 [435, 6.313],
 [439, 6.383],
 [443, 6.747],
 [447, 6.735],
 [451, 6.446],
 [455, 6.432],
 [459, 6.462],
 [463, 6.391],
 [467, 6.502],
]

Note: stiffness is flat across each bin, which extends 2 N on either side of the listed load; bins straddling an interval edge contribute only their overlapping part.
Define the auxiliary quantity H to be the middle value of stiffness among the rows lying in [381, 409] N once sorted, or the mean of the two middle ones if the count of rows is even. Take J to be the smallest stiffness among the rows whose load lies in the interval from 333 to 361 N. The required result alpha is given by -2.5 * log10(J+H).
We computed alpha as -2.73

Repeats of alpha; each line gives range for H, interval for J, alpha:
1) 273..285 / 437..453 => -2.76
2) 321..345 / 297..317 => -2.71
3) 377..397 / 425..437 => -2.77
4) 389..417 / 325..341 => -2.74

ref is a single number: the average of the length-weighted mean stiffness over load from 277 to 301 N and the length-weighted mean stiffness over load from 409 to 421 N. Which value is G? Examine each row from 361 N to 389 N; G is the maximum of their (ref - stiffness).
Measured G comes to 0.47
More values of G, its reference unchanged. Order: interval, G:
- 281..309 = 0.44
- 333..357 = 0.55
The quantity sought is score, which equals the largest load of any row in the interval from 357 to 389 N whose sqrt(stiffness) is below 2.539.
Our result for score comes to 383 N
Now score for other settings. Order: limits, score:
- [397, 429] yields 407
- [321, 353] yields 351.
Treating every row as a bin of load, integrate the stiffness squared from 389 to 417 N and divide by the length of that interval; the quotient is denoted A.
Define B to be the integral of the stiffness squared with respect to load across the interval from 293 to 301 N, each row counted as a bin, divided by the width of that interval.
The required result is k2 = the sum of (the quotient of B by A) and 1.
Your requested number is 1.96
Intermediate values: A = 42.1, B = 40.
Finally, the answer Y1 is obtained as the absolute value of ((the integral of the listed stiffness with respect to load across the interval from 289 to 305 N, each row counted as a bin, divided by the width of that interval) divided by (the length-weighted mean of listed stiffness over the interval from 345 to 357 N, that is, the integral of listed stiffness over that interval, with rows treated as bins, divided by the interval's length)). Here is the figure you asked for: 1.07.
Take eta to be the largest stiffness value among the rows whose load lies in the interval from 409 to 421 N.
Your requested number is 6.637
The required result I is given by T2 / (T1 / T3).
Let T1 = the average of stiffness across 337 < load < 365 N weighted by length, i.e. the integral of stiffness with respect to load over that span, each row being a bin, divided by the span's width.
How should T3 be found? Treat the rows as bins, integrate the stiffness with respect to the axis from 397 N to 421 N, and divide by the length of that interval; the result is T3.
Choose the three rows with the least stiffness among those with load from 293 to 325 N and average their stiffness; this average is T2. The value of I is 6.3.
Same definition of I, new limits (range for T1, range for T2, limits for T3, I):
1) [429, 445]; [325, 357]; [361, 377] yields 5.8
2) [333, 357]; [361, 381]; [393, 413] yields 6.6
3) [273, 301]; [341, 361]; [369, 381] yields 5.9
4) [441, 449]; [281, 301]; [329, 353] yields 5.6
